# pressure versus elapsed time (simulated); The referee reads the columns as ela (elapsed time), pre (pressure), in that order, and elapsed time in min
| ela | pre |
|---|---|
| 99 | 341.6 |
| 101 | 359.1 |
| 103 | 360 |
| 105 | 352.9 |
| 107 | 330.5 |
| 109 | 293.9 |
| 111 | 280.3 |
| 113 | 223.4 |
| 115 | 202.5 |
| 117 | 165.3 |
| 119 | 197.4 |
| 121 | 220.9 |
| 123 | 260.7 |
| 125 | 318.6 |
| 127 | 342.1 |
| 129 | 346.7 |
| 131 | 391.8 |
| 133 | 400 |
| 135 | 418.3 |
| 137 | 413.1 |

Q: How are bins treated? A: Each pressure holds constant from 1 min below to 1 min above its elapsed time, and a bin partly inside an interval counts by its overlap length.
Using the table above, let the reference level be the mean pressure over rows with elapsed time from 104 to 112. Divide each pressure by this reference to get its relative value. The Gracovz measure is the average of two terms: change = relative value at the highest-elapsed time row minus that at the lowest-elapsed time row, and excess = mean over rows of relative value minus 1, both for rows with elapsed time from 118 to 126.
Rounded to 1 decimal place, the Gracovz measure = 0.1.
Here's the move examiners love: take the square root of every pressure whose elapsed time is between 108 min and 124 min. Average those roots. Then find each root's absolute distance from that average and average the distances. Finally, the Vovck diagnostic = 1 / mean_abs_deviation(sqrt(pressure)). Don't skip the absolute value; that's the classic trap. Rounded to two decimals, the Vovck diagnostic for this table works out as 0.86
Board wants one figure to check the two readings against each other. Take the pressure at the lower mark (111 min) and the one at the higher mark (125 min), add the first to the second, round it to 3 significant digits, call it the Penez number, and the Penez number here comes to 599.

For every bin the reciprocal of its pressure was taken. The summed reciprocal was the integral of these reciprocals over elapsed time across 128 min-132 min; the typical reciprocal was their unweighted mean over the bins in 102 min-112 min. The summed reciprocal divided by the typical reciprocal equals 3.5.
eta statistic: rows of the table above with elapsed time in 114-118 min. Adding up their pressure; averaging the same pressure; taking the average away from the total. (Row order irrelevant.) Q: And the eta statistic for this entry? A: 184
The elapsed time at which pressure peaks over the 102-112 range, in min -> 103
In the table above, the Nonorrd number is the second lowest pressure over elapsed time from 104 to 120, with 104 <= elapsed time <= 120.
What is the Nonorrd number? 197.4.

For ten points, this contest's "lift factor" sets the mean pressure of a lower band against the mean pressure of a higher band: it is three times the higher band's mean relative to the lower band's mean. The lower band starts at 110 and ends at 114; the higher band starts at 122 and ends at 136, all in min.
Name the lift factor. 4.2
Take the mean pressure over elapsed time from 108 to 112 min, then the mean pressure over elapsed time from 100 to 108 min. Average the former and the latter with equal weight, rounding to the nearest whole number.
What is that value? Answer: 319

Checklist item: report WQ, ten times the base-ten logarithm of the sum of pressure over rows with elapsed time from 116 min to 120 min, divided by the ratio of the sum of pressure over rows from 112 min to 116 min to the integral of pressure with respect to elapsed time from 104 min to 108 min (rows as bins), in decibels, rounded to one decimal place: 30.7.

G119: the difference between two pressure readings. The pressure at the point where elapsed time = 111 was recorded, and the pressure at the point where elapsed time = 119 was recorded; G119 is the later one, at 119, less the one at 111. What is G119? -83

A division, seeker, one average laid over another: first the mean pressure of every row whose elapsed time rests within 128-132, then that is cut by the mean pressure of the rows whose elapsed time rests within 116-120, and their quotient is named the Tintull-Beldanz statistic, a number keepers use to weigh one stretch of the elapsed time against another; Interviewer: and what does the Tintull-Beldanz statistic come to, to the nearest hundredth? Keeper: 2.04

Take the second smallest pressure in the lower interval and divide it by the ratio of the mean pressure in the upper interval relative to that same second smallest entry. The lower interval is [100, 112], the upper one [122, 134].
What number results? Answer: 252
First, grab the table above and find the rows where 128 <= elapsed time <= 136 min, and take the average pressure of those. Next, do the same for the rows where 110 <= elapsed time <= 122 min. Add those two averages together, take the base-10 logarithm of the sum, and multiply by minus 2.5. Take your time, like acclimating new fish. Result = -6.95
